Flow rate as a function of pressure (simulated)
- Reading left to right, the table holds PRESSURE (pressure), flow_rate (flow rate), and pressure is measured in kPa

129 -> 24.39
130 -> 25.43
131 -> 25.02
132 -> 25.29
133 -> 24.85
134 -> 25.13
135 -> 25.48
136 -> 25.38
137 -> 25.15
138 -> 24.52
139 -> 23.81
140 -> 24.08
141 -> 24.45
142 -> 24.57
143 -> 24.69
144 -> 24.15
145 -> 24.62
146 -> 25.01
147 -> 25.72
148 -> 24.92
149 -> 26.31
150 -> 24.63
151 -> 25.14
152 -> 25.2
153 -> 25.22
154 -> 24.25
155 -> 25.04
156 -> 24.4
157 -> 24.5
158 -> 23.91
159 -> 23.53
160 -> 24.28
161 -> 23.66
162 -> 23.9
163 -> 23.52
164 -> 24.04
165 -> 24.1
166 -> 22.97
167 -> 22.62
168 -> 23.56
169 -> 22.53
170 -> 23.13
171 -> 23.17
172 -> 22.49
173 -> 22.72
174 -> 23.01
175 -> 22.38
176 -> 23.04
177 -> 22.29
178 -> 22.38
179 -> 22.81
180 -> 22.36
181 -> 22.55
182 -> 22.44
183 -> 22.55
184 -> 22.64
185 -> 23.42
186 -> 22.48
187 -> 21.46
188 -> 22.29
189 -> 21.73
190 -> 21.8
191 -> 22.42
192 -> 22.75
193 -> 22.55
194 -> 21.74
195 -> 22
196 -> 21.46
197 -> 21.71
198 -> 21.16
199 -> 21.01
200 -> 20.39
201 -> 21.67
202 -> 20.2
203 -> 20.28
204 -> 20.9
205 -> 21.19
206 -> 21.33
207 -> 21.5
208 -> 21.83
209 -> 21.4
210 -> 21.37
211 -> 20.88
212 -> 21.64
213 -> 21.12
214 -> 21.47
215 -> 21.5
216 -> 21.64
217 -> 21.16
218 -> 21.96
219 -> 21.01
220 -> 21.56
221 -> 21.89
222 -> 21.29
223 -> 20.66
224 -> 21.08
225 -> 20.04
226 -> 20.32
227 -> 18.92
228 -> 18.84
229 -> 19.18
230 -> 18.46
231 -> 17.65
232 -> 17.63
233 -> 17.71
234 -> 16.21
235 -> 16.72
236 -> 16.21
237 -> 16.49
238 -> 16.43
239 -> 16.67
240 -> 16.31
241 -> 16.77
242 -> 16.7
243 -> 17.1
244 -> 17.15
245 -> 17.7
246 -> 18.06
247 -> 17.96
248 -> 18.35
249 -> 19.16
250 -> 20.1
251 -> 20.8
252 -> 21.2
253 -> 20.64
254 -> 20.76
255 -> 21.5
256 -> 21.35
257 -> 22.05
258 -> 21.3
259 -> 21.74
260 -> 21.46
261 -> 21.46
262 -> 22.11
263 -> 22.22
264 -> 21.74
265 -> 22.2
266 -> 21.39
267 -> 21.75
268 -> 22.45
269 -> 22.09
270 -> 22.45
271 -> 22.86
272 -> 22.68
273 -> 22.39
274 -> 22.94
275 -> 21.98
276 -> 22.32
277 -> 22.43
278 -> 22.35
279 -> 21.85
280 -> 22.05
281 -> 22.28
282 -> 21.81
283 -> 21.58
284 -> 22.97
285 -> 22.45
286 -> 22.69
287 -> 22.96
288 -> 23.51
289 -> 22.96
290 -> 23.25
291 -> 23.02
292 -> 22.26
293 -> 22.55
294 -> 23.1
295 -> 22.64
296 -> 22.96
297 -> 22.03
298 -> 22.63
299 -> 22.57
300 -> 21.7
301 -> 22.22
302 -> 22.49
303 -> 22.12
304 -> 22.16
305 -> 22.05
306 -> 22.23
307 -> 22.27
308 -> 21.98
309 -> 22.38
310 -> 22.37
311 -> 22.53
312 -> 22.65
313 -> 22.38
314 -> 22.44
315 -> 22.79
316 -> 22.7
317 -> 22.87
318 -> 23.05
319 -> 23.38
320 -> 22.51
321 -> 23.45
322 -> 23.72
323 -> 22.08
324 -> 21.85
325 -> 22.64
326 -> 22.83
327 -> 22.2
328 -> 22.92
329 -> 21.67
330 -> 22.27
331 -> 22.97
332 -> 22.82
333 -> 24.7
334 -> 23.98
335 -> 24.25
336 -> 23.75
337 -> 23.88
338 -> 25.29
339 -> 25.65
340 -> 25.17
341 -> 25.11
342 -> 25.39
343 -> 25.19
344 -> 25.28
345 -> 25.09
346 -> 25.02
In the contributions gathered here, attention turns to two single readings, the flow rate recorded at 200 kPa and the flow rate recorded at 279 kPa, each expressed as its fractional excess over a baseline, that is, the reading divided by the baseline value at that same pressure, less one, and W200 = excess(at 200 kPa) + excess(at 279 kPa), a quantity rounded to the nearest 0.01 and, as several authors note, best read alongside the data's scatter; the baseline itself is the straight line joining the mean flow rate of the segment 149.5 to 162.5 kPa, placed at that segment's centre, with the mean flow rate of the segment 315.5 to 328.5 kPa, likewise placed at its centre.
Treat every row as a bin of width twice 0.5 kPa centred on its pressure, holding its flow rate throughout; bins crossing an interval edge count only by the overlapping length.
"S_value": -0.21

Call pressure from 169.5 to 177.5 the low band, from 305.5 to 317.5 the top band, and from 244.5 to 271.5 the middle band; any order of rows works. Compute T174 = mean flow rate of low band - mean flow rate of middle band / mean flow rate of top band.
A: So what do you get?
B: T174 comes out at 21.8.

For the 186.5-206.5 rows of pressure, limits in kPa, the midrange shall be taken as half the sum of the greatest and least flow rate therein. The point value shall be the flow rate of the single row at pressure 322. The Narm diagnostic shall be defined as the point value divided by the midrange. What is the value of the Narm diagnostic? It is 1.10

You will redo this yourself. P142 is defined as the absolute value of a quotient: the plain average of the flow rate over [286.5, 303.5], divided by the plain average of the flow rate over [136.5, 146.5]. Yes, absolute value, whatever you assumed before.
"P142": 0.92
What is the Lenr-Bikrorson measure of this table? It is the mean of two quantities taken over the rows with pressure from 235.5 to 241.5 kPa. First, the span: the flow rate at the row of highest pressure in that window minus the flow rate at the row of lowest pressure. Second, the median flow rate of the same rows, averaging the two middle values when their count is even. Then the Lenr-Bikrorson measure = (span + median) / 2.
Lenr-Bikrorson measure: 8.5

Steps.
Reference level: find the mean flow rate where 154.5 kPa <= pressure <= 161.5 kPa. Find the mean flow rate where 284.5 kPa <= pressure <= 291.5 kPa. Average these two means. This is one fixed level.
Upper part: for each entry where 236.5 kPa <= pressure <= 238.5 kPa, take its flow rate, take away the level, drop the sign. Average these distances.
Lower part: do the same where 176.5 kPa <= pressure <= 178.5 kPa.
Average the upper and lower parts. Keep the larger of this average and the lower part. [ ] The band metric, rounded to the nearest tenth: 4.2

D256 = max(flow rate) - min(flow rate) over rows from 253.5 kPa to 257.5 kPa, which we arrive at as 1.3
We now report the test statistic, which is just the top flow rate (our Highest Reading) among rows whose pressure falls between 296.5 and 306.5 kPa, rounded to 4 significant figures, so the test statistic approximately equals 22.63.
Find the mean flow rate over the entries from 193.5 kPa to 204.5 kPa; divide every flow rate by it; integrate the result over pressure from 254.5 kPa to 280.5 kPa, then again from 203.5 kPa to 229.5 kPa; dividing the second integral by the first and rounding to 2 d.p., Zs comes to 0.95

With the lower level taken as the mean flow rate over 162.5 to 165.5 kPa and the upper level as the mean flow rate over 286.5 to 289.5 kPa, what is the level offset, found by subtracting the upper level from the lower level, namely 0.7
